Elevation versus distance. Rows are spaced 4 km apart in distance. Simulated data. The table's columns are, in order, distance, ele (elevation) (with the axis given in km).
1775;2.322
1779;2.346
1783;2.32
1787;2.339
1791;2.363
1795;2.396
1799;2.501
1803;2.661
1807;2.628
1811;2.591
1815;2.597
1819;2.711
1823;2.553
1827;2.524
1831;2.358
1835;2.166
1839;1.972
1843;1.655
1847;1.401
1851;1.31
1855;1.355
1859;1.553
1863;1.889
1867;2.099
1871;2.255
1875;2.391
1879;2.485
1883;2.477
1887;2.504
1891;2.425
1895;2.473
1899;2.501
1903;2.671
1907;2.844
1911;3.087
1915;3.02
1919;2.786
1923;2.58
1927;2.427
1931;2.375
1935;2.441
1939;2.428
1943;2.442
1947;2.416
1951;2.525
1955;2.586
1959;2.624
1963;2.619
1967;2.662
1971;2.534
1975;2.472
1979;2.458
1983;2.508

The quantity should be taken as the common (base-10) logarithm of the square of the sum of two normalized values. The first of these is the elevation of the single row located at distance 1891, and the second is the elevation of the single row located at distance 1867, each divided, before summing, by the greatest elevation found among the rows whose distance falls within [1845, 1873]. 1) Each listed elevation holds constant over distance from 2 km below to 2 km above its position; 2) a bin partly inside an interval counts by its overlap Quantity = 0.60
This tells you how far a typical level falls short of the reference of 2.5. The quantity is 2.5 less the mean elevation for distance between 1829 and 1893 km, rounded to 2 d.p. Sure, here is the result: 0.48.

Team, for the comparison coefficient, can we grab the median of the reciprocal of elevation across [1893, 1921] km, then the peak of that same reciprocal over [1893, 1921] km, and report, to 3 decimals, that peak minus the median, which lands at 0.045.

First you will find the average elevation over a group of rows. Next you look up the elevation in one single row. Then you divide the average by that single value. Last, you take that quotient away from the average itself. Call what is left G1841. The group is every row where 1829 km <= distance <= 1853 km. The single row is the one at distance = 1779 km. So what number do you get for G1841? 1.04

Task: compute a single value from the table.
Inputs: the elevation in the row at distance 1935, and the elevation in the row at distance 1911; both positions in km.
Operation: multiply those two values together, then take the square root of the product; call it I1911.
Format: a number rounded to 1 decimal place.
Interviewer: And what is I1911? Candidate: 2.7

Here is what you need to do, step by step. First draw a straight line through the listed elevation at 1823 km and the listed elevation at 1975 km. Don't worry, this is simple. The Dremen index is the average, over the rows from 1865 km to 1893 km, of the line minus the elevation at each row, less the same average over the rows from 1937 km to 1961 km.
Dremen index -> 0.16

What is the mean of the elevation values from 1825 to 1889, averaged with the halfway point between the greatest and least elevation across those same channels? 1.97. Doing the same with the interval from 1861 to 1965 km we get 2.50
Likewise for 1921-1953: 2.47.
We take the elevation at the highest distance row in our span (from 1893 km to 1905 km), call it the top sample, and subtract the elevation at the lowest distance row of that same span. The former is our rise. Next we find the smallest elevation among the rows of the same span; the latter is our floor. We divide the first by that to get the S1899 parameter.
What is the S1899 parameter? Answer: 0.08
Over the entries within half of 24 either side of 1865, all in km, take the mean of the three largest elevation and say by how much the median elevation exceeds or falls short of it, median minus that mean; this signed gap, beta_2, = -0.25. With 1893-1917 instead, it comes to -0.23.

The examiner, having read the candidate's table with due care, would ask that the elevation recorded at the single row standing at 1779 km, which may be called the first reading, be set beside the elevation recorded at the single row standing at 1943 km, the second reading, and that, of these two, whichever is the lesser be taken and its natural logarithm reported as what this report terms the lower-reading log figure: 0.853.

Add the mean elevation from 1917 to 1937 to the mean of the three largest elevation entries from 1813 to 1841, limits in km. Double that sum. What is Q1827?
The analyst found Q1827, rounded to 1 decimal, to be 10.3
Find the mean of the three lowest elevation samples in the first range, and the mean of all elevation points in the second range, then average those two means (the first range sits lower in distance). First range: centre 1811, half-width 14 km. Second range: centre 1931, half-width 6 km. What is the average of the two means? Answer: 2.48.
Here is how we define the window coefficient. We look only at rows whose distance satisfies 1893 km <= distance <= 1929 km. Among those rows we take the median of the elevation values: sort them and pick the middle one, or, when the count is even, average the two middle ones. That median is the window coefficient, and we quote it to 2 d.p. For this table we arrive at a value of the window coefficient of 2.67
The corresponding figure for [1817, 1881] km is 2.13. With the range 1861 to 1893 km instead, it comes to 2.41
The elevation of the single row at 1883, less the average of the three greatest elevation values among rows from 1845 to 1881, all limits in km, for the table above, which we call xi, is 0.10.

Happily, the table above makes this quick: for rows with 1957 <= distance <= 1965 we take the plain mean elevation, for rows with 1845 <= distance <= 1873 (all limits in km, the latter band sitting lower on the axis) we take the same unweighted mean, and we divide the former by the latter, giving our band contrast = 1.5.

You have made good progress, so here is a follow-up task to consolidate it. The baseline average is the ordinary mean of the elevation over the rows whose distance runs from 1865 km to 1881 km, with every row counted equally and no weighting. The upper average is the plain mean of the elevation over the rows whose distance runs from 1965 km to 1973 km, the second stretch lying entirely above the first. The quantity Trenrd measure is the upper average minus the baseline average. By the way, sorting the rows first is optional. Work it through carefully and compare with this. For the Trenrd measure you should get 0.29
